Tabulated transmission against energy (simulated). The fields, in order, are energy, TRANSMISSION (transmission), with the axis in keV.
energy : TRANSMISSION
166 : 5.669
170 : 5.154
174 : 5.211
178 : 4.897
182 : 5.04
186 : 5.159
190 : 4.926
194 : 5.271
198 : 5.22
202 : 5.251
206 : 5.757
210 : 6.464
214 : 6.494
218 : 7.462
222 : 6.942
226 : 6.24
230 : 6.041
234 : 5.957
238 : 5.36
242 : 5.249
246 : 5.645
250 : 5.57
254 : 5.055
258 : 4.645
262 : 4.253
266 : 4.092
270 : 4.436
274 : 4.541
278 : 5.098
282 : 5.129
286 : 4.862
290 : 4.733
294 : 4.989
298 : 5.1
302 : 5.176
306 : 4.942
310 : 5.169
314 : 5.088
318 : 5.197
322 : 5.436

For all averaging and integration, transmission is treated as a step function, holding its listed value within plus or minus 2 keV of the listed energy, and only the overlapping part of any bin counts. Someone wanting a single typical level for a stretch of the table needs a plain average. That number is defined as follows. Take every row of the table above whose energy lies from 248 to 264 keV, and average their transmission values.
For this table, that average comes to 4.9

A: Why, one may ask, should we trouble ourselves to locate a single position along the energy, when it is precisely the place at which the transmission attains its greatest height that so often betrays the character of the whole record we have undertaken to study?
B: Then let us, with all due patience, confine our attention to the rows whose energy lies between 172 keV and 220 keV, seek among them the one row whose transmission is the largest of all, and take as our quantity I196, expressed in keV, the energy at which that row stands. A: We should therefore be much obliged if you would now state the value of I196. 218 keV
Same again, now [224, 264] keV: 226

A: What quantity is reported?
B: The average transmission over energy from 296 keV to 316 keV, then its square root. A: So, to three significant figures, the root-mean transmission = 2.26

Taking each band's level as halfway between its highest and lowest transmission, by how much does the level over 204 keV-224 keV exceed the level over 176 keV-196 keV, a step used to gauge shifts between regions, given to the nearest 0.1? 1.5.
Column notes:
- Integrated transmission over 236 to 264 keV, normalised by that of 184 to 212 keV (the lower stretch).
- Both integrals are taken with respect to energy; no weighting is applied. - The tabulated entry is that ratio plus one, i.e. 1.94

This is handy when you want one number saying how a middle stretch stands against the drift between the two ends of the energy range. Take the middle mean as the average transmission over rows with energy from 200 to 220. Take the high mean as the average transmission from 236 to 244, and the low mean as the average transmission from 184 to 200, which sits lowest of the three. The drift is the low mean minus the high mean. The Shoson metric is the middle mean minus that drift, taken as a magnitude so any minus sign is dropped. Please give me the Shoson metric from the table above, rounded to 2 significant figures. 6.4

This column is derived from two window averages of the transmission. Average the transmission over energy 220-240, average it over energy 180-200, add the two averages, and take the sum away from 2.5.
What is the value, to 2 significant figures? -8.7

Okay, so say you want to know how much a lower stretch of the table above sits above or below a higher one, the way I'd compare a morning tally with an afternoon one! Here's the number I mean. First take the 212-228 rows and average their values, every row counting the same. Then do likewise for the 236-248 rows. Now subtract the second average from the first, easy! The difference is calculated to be 1.4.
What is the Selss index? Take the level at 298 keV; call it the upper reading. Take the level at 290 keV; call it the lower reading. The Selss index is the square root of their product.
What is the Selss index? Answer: 4.9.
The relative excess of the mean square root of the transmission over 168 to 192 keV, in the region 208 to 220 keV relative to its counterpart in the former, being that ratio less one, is 0.16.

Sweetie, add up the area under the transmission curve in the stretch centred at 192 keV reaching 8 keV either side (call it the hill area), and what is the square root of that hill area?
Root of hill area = 9.1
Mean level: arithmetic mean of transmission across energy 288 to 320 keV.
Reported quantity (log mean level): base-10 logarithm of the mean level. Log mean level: 0.703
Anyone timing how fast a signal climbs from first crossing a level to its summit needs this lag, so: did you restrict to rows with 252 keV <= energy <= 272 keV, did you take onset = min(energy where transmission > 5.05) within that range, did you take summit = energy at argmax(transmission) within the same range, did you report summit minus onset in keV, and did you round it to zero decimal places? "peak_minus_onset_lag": 0 keV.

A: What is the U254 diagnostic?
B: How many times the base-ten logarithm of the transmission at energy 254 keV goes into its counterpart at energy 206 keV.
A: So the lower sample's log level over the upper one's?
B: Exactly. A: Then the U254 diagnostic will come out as 1.08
